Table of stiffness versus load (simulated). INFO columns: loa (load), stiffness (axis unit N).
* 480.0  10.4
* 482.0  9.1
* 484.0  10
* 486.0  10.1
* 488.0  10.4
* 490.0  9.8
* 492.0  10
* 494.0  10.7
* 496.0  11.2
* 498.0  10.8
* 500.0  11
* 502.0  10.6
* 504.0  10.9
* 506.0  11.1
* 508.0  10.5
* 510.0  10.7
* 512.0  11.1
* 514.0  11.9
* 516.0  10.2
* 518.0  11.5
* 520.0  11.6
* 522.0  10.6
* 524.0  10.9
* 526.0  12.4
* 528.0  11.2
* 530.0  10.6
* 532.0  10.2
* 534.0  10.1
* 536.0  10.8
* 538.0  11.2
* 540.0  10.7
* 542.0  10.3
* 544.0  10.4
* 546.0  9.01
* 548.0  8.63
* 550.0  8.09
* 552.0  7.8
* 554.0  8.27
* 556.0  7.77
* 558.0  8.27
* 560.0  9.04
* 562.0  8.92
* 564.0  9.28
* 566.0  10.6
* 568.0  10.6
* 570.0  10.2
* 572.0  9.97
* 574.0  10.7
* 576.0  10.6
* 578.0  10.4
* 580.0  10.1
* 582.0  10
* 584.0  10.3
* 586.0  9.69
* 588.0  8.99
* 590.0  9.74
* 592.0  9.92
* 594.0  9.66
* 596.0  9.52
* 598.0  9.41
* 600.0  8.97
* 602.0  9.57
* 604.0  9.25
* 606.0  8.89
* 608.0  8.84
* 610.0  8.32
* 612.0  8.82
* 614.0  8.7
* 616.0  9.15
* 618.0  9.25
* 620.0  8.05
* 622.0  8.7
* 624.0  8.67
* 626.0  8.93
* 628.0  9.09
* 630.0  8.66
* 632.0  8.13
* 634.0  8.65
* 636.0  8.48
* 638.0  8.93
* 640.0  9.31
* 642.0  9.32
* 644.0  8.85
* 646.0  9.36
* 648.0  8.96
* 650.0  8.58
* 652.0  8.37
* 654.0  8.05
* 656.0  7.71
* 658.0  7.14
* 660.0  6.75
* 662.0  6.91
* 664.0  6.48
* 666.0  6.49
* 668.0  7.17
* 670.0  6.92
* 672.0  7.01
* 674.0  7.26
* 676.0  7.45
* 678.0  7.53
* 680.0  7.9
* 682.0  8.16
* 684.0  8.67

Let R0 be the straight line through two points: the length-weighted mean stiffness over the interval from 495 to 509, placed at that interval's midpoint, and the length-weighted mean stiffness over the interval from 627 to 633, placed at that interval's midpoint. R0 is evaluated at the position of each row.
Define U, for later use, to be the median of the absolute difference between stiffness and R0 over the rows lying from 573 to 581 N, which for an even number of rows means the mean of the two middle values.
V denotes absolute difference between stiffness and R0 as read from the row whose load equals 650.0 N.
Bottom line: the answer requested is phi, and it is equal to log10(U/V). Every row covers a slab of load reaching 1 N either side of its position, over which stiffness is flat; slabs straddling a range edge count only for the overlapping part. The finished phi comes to 0.49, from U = 0.9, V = 0.30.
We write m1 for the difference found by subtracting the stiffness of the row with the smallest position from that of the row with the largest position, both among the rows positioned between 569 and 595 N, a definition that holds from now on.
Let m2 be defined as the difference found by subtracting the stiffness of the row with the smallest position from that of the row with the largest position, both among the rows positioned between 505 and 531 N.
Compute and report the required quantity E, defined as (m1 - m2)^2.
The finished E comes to 0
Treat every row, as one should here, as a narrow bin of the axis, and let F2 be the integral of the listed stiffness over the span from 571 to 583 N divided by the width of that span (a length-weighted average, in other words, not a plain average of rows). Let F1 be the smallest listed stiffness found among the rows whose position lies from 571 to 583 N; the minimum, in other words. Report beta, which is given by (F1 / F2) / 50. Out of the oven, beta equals 0.0194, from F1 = 9.97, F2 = 10.3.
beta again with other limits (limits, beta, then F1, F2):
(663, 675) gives 0.0188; 6.48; 6.9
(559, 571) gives 0.0183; 8.92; 9.8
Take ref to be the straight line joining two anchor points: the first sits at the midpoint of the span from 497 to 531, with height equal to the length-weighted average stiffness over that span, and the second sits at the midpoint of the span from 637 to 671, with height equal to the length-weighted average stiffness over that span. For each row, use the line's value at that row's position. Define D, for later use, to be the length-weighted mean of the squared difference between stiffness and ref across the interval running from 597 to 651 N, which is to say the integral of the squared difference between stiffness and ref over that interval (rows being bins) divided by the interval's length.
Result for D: 0.3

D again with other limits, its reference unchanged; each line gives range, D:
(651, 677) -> 0.5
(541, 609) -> 1.1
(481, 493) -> 3.2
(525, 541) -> 0.5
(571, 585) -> 0.5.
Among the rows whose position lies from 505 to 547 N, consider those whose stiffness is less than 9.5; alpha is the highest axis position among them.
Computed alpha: 546.0 N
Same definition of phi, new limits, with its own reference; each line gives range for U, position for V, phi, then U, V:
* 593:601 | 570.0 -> -0.30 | 0.3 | 0.52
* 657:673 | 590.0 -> 0.42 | 1.1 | 0.41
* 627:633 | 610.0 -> -0.19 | 0.4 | 0.66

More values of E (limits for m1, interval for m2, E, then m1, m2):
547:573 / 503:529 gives 1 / 1.34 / 0.3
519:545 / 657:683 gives 5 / -1.20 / 1.0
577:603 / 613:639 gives 1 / -0.83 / 0.2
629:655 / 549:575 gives 10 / -0.61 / 2.6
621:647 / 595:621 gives 5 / 0.66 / -1.5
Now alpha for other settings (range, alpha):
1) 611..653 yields 652.0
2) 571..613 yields 612.0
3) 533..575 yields 564.0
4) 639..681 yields 680.0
